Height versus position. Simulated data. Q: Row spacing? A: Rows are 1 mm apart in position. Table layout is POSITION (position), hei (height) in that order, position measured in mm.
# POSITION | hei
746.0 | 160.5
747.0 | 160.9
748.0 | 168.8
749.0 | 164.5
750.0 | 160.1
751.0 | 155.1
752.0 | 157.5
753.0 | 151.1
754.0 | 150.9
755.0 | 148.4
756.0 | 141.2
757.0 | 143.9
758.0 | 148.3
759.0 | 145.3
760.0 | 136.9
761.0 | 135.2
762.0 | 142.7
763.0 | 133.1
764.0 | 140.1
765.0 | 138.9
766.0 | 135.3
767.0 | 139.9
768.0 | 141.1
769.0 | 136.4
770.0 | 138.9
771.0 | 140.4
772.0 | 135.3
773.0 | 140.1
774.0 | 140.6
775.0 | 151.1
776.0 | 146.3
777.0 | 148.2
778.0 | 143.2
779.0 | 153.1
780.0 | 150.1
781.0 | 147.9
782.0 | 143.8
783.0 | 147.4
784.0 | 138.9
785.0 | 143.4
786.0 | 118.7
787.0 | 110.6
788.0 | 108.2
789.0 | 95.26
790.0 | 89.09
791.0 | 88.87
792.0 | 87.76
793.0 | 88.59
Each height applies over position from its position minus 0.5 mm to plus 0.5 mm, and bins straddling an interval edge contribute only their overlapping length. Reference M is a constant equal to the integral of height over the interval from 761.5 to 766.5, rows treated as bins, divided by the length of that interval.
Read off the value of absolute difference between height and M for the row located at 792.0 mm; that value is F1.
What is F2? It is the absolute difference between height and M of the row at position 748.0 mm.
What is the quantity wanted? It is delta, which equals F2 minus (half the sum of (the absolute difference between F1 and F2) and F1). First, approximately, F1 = 50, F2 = 31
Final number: -4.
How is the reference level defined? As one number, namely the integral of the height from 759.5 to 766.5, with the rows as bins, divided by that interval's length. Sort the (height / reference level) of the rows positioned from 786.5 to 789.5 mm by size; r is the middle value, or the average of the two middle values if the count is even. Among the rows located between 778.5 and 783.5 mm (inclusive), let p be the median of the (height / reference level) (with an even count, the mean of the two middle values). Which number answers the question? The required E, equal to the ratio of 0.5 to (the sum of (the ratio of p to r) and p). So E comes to 0.205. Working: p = 1.08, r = 0.79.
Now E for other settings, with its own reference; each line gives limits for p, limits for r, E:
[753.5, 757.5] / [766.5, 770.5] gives 0.237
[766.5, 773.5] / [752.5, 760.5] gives 0.254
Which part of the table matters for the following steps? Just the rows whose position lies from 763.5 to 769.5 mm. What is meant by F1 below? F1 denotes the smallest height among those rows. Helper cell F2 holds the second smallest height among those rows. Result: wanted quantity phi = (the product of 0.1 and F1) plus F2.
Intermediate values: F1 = 135.3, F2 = 136.4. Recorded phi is 150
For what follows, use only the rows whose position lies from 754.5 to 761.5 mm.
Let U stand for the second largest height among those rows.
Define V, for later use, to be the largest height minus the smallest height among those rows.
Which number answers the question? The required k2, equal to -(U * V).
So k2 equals -1958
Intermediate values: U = 148.3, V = 13.2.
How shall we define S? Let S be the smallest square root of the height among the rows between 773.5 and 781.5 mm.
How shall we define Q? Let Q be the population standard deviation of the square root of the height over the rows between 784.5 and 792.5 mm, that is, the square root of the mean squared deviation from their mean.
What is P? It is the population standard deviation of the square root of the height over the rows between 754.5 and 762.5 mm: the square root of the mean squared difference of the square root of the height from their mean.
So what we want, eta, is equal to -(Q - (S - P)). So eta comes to 10.8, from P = 0.19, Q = 0.9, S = 11.9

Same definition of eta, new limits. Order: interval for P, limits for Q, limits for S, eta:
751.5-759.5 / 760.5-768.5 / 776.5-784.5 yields 11.5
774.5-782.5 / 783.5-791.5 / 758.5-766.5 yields 10.5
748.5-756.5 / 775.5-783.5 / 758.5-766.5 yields 11.1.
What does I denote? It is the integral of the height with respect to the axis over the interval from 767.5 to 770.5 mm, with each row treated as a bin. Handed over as 416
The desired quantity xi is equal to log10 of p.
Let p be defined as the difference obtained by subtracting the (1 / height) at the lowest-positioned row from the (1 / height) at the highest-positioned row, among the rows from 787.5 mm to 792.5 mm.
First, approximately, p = 0.0022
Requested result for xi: -2.7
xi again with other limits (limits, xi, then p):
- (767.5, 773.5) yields -4.3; 0.0001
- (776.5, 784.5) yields -3.3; 0.0005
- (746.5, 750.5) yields -4.5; 0.0000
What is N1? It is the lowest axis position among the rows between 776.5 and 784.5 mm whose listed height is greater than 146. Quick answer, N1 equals 777.0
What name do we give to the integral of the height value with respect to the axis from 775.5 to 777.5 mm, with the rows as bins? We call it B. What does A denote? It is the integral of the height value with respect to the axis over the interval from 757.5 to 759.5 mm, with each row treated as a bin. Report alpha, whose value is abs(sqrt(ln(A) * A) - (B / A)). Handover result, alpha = 39.8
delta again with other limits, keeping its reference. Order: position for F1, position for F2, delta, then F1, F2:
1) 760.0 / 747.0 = 11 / 1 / 23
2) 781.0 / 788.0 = 15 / 10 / 30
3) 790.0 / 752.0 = -20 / 49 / 19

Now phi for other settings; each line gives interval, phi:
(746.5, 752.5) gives 173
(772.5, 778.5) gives 155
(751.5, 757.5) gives 158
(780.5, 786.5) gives 151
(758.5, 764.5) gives 149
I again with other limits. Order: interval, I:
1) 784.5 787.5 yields 373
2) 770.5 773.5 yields 416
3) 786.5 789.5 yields 314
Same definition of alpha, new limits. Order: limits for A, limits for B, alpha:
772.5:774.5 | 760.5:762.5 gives 38.8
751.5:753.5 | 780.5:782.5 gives 41.1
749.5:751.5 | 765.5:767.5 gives 41.7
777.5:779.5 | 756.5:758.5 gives 40.1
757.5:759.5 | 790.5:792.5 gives 40.2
